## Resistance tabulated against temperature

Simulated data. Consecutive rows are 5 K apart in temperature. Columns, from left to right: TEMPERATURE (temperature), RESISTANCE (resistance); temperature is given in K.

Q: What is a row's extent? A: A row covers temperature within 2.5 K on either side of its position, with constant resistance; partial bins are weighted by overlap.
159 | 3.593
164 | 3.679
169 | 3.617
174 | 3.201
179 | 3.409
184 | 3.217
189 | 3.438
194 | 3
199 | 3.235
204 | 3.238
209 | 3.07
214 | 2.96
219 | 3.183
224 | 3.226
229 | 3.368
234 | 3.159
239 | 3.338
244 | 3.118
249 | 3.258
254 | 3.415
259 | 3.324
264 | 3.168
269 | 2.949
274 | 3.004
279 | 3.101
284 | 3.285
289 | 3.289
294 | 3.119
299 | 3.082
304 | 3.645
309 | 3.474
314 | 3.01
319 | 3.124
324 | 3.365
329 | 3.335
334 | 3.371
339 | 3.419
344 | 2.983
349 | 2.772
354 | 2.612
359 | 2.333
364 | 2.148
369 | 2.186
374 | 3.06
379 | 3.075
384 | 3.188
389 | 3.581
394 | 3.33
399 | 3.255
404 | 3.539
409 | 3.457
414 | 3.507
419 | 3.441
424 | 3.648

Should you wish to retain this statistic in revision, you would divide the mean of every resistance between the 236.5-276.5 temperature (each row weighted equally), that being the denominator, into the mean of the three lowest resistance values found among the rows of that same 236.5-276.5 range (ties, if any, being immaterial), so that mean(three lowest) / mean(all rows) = 0.946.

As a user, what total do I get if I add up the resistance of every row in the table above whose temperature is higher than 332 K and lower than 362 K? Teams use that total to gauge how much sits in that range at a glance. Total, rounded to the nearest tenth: 17.5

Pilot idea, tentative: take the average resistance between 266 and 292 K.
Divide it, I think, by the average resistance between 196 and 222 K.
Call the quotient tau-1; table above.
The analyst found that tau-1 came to 1.00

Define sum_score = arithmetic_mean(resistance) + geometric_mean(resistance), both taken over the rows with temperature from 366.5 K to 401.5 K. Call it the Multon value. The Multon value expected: 6.16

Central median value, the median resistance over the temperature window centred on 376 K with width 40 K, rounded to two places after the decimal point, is 3.07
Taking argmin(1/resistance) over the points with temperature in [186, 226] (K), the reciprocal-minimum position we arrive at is 189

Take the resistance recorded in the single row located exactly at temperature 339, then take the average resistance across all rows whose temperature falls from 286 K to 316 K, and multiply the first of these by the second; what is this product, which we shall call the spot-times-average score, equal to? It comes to 11.2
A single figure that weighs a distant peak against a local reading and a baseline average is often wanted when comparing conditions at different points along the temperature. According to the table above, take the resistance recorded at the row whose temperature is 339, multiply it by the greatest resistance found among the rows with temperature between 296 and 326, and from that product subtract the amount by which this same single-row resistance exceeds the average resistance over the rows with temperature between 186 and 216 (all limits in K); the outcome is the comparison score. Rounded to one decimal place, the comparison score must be 12.2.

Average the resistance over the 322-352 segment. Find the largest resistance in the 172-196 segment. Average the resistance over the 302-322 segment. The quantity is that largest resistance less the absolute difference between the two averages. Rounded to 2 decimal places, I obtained 3.33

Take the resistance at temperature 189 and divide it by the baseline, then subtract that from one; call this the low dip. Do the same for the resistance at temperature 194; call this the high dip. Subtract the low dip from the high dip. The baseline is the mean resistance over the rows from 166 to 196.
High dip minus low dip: 0.13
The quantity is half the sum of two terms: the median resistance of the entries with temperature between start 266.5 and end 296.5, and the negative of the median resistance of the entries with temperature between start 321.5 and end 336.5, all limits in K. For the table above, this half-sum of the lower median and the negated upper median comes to -0.13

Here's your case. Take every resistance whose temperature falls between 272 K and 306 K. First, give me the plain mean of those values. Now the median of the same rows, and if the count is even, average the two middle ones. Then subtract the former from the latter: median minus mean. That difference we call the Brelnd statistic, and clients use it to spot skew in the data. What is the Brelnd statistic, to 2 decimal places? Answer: -0.10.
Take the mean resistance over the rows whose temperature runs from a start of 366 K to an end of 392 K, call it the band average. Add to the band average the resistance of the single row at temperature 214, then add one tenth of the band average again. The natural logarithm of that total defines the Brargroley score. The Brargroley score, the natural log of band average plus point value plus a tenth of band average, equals 1.84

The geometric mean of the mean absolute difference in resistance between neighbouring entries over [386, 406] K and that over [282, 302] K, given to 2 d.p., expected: 0.12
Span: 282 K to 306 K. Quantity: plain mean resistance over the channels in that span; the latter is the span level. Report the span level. 3.28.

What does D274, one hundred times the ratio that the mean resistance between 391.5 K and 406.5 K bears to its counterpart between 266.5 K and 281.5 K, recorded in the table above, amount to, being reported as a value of 112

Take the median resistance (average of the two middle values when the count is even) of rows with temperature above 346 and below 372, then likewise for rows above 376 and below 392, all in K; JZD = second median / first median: 1.37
